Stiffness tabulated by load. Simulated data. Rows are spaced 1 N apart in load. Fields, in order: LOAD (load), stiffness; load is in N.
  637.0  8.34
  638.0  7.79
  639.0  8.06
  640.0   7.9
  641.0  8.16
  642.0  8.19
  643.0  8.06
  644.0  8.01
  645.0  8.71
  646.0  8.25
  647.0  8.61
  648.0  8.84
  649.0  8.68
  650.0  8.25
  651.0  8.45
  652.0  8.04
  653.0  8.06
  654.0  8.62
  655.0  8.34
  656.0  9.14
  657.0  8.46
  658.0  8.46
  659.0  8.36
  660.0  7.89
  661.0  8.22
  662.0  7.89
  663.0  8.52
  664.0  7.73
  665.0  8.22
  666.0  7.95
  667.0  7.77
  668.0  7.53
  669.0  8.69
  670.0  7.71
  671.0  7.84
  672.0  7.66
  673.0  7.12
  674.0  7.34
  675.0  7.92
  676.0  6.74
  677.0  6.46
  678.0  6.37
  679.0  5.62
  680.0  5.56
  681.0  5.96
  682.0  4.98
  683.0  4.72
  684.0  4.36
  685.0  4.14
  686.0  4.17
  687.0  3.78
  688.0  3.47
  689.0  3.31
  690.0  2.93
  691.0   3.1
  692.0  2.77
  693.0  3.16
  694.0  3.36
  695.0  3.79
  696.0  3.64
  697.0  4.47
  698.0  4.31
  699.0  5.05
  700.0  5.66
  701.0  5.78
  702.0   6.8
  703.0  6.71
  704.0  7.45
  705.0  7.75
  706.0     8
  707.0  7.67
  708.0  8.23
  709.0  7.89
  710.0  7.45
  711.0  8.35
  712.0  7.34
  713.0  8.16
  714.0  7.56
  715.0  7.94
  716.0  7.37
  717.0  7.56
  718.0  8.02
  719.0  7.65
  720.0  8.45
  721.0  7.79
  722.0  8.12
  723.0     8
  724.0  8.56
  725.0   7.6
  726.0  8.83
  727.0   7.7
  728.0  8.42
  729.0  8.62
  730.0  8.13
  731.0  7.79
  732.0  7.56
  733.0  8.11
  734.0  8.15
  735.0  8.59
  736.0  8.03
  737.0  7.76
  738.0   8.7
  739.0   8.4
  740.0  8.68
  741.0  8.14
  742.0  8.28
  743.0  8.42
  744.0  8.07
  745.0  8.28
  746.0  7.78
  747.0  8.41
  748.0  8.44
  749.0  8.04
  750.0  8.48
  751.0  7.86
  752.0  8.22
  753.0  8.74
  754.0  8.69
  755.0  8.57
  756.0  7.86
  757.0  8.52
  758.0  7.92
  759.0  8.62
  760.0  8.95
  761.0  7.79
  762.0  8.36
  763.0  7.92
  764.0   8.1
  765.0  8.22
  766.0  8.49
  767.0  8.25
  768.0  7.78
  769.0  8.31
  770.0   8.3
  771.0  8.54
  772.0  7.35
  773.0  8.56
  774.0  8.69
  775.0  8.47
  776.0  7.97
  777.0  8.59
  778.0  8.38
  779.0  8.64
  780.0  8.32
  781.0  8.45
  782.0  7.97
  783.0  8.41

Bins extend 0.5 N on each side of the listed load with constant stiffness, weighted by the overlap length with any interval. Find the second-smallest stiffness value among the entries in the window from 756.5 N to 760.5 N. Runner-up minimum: 8.52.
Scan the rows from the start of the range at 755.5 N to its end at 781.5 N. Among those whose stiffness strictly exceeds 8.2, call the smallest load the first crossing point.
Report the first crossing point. 757.0 N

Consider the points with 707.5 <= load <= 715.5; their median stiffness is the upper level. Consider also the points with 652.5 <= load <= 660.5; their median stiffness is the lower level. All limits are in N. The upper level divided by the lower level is 0.94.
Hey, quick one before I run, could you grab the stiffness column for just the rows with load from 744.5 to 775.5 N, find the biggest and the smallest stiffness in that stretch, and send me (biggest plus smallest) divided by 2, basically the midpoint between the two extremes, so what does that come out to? 8.15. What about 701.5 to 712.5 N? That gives 7.53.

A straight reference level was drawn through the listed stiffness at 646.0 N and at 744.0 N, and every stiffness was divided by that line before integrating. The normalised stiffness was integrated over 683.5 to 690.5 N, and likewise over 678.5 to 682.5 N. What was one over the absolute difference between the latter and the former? 2.0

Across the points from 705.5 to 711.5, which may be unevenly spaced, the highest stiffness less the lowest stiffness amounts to 0.9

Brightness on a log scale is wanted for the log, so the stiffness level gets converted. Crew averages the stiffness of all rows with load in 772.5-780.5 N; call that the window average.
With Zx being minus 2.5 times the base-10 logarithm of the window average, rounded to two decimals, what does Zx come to -2.32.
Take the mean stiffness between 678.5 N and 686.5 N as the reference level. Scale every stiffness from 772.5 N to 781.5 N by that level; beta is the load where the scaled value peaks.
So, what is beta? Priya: 774.0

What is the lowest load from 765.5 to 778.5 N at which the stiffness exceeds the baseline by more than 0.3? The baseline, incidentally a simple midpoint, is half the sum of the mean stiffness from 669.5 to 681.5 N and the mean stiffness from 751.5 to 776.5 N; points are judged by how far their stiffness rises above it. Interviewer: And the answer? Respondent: 766.0 N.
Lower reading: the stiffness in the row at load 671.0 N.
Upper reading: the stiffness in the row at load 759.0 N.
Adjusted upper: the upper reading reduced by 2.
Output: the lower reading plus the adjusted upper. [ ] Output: 14.5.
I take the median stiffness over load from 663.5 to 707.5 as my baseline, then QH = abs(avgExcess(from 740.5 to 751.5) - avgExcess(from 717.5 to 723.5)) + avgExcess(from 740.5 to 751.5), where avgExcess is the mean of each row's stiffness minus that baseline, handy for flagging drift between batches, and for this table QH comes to 2.5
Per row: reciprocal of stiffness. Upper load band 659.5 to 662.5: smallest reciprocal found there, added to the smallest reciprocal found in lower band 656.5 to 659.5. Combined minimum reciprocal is 0.240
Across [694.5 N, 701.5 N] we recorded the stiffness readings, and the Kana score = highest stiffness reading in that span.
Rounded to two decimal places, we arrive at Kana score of 5.78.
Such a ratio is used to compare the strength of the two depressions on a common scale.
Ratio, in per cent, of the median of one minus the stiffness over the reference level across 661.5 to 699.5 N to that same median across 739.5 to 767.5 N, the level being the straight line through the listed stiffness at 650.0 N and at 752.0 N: -4600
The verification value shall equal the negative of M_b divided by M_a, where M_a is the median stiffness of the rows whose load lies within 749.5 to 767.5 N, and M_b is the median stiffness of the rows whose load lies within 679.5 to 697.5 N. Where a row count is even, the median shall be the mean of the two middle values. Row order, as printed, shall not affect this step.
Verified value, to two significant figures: -0.46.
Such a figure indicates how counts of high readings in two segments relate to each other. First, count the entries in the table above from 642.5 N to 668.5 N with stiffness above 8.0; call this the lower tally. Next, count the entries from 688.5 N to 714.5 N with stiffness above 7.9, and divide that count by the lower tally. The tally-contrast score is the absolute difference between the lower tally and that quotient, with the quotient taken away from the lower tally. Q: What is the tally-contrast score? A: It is 20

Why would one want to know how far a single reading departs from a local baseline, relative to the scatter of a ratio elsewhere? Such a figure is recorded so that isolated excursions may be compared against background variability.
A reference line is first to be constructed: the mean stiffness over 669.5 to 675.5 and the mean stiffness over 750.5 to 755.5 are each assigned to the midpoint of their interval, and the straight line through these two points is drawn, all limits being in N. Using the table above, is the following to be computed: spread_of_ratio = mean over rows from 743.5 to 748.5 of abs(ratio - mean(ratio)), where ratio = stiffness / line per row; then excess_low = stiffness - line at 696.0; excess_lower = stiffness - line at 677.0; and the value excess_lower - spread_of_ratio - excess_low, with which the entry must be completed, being 3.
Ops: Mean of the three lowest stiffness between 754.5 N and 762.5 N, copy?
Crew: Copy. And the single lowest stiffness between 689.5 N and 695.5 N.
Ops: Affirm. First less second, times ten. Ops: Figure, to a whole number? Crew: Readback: 51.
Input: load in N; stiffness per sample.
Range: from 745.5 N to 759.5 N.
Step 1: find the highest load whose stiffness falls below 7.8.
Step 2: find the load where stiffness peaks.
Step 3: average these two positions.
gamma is 749.5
